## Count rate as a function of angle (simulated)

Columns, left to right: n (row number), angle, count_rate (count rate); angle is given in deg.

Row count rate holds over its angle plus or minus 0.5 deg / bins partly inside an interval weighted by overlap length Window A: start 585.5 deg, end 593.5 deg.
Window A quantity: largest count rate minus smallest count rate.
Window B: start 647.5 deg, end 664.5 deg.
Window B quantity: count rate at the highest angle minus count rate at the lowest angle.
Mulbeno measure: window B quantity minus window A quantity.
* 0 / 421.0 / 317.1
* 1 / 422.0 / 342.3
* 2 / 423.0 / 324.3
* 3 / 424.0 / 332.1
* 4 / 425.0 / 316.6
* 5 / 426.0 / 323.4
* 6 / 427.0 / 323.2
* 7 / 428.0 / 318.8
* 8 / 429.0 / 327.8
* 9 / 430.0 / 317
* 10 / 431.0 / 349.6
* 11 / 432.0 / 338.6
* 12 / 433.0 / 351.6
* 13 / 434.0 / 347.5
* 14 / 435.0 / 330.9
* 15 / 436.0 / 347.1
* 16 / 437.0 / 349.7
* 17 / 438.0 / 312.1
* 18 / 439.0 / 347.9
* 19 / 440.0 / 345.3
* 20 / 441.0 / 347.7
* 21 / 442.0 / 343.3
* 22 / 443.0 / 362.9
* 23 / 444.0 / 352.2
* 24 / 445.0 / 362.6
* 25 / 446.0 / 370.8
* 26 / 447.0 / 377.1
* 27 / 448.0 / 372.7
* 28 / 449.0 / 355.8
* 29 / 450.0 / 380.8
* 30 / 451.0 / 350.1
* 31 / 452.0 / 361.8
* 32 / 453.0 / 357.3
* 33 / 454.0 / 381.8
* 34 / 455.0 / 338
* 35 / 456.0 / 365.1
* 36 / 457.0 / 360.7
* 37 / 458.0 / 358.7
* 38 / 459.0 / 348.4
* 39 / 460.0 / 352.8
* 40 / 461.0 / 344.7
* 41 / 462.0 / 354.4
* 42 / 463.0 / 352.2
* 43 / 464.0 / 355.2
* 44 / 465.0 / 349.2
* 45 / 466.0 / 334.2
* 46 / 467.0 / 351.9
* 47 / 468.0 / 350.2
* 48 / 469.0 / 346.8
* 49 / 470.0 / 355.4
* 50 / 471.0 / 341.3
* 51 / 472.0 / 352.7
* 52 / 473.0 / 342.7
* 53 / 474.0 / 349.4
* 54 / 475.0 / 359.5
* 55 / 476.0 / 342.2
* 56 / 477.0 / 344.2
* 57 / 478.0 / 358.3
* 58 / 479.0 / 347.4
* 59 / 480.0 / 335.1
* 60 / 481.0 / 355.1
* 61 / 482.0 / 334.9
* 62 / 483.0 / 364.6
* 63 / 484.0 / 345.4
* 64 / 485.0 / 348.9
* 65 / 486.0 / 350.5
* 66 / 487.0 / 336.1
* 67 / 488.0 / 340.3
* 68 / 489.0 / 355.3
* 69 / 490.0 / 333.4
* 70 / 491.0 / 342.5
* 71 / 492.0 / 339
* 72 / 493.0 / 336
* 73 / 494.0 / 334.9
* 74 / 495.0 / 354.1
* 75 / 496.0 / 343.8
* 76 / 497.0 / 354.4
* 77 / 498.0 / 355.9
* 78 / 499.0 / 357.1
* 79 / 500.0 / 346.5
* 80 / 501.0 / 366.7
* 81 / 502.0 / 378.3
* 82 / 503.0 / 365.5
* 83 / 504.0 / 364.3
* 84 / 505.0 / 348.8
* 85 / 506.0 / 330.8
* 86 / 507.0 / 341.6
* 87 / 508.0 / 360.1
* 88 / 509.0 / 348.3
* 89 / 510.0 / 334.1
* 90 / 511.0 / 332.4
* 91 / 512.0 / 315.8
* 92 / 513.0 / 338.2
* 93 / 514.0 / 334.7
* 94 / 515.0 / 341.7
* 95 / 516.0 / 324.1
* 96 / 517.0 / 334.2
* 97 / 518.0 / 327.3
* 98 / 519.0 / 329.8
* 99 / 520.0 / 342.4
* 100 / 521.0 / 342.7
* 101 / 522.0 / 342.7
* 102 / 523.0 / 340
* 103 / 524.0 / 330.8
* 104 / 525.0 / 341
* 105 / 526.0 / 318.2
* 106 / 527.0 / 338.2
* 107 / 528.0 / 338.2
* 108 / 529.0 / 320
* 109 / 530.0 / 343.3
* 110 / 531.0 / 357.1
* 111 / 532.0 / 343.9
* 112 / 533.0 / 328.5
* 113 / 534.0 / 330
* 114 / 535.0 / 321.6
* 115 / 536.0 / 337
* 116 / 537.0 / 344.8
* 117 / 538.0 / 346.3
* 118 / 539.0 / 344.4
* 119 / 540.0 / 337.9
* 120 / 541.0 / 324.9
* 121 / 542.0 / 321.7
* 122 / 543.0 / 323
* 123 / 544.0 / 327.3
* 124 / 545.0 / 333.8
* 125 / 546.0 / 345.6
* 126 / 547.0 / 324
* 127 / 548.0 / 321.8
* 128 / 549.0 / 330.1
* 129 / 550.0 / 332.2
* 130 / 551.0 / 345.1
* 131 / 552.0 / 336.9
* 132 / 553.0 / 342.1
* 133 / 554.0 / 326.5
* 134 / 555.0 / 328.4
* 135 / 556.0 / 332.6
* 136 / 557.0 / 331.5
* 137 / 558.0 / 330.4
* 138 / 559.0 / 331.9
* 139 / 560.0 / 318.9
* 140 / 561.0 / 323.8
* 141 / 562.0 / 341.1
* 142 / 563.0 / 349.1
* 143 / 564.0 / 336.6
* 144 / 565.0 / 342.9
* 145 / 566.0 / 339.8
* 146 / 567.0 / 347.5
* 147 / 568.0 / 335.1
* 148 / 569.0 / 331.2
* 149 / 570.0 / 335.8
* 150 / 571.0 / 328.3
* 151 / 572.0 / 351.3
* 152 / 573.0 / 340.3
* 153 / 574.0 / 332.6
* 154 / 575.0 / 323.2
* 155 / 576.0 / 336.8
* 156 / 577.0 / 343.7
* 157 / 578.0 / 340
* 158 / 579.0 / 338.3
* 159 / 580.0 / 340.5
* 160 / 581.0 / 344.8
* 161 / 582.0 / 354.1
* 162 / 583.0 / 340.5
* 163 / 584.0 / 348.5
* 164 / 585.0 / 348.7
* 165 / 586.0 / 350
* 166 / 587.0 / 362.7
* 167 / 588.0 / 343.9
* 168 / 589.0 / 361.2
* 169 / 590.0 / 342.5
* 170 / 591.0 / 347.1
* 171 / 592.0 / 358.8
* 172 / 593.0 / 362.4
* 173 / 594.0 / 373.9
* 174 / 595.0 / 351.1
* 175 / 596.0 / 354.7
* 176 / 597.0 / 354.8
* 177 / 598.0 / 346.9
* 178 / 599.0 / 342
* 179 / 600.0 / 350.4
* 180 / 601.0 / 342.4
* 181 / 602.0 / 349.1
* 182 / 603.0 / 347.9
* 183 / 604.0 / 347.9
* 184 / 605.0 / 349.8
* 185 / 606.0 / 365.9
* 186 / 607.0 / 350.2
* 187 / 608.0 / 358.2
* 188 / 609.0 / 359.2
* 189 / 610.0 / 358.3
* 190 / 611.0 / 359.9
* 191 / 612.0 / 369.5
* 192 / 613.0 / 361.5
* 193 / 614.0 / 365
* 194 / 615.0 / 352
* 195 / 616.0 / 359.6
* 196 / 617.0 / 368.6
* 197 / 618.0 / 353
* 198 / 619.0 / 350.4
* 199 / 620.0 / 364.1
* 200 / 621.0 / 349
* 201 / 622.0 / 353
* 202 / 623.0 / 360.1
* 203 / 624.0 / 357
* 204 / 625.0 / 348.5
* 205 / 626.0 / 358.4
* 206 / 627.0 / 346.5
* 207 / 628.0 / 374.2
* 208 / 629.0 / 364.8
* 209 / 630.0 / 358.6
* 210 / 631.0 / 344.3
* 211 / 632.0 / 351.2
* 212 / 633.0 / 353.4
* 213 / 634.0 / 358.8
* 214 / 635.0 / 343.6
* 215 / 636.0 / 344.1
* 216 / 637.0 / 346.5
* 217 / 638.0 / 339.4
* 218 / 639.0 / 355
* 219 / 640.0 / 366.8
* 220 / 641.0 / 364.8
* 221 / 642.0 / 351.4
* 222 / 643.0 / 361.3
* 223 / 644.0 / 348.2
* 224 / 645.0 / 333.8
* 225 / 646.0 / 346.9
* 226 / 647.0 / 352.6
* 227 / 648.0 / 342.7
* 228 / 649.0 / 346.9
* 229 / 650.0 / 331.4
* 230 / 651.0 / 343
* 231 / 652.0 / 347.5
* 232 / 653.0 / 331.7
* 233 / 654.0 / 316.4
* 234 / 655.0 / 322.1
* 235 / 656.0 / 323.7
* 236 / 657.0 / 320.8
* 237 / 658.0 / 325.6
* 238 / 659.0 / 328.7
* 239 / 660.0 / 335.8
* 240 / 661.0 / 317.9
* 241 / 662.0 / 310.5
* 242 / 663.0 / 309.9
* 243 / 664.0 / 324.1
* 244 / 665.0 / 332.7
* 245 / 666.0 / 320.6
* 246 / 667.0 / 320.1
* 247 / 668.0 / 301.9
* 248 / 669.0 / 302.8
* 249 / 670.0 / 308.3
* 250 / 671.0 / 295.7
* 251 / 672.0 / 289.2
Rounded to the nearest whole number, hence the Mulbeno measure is -39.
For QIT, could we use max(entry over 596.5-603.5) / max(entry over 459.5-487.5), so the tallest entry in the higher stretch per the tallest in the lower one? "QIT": 0.973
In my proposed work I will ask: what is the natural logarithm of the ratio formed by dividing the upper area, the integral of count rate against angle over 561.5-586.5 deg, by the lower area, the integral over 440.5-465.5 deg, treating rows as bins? -0.050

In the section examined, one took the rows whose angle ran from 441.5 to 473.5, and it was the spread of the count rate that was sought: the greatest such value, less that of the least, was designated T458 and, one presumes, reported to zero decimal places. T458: 48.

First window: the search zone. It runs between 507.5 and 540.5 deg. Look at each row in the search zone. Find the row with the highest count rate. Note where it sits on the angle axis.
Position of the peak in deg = 508.0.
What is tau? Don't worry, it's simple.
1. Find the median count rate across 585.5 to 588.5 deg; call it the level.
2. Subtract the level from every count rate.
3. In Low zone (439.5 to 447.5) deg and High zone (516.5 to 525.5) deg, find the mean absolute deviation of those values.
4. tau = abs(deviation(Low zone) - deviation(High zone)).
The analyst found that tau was 5.1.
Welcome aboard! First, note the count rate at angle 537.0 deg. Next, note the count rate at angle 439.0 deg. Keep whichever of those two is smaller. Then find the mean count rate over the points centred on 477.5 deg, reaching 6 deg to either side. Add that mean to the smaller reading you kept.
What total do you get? 694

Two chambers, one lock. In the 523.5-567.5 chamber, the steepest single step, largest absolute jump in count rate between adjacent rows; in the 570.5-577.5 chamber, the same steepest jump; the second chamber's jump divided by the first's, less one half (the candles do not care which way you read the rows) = 0.49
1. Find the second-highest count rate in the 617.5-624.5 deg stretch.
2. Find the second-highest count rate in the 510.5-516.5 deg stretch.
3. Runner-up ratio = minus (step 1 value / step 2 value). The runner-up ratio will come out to -1.06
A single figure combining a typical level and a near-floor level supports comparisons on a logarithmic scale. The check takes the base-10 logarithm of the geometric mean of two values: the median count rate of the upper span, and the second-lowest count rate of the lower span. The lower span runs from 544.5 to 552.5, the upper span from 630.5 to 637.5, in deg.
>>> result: 2.53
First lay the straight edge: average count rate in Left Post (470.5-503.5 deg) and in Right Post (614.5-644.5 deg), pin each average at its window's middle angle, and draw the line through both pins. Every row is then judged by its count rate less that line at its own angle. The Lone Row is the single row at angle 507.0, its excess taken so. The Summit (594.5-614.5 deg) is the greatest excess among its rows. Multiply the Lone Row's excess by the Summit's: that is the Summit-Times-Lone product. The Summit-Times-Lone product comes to -124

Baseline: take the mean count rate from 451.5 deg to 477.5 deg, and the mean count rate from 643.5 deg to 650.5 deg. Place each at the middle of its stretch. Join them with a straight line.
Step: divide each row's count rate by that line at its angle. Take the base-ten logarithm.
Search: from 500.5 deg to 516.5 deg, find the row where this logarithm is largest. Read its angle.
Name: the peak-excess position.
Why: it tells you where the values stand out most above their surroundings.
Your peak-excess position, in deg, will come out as 502.0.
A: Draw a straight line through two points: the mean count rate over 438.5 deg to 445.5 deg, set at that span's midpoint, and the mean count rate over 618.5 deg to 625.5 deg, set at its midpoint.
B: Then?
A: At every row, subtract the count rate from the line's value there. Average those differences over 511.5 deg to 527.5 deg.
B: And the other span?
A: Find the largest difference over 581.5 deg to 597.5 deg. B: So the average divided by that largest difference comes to 1.4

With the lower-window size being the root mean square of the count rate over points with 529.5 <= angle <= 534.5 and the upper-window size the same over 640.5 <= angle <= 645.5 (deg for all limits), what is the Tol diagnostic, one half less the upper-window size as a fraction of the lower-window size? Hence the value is -0.53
